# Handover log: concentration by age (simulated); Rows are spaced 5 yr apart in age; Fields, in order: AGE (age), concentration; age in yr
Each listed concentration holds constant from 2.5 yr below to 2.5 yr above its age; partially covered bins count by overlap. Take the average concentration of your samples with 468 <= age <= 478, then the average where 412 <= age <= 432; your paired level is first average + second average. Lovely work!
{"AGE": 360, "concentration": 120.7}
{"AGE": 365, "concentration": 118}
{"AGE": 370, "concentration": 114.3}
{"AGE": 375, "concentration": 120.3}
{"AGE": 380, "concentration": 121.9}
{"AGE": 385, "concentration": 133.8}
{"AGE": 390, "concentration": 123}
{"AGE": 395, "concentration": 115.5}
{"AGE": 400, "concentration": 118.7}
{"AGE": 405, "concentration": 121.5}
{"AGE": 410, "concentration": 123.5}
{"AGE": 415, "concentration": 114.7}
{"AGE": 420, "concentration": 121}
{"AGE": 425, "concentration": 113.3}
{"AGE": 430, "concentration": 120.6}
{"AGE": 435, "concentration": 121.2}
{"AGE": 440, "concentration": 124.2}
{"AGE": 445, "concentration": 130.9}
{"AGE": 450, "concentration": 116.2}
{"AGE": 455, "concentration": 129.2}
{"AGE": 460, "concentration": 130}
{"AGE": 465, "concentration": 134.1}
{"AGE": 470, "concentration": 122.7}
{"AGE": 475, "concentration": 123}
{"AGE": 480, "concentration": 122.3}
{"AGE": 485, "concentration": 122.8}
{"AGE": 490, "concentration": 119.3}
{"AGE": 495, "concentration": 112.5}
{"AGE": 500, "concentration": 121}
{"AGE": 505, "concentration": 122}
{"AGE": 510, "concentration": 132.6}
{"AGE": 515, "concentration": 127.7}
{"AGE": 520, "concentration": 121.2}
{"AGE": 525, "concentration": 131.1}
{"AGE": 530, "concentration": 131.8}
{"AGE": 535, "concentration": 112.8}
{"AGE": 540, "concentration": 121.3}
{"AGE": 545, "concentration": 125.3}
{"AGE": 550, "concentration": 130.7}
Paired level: 240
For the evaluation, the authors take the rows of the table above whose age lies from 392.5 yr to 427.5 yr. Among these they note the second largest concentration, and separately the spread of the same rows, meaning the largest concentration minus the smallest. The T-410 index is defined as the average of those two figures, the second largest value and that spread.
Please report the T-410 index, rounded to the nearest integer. 66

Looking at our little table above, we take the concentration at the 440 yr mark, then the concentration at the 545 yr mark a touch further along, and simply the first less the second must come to -1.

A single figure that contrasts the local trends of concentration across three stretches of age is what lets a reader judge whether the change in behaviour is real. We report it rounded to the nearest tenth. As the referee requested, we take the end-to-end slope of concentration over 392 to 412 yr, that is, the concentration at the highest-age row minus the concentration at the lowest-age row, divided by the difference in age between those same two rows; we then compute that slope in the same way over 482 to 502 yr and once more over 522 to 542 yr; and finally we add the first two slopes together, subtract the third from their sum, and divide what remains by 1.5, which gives 0.7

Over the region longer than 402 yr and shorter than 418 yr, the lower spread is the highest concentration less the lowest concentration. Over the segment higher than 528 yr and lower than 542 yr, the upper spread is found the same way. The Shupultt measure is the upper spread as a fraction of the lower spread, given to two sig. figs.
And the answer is 2.2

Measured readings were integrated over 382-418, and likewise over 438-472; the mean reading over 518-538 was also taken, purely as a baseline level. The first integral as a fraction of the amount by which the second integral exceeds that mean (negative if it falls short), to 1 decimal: 1.0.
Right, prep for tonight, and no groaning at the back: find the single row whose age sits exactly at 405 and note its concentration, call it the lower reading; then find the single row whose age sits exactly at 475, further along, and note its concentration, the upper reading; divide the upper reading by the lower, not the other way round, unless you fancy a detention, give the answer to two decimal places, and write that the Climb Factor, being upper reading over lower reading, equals 1.01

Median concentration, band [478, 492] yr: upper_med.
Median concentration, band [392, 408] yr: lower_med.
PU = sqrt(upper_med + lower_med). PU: 15.5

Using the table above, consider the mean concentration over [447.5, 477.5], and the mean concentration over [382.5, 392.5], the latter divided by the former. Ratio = 1.02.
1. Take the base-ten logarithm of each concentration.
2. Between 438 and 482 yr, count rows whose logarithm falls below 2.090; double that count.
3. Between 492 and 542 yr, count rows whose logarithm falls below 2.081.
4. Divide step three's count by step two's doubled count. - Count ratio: 0.25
